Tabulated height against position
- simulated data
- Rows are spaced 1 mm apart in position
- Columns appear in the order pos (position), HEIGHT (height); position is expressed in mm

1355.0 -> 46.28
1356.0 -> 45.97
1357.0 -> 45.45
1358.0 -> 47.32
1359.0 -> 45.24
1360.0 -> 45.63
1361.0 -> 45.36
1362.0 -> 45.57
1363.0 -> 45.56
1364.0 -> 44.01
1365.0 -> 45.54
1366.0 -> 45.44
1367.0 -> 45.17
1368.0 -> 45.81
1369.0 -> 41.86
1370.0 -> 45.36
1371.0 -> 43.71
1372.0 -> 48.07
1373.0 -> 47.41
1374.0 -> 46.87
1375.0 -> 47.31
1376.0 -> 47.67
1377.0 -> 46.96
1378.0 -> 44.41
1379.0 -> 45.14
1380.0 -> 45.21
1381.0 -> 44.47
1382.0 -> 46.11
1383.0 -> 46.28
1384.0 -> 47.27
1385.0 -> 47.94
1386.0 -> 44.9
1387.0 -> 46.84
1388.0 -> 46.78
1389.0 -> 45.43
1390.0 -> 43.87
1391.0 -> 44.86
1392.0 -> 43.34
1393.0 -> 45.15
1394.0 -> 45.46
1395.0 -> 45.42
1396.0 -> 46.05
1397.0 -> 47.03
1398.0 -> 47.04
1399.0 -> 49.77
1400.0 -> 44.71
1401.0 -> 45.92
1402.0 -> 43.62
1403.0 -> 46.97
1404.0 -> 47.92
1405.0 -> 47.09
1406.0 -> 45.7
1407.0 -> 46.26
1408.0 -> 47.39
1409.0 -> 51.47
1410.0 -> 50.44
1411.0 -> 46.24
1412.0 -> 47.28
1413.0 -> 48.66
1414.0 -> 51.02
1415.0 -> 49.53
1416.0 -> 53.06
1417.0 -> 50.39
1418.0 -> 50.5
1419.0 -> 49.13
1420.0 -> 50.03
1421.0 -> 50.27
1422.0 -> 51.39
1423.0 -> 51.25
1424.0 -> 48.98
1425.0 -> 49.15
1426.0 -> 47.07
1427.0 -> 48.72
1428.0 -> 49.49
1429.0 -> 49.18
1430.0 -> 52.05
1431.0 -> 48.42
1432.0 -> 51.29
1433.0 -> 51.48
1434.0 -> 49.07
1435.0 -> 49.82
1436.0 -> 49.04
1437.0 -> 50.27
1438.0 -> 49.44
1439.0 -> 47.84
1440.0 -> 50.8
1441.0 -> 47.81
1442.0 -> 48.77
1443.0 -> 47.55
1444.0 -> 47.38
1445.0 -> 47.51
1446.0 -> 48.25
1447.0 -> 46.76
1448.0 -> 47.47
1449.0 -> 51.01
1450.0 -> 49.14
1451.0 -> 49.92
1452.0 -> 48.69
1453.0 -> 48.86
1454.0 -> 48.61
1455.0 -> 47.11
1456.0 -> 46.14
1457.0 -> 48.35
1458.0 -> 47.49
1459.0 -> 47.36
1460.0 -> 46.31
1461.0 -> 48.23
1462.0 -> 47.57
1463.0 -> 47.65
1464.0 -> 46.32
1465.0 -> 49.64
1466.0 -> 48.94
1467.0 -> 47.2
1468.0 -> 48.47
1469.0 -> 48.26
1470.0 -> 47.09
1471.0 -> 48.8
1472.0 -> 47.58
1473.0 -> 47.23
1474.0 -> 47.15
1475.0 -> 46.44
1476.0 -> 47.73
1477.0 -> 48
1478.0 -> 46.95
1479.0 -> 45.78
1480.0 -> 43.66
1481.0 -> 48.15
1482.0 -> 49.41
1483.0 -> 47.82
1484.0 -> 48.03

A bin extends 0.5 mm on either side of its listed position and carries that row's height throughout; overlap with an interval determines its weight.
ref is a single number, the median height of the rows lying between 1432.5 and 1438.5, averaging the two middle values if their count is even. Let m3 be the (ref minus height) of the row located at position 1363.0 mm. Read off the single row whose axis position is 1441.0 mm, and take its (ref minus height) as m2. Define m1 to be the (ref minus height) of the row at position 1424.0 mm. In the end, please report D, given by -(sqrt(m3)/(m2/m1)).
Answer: -0.7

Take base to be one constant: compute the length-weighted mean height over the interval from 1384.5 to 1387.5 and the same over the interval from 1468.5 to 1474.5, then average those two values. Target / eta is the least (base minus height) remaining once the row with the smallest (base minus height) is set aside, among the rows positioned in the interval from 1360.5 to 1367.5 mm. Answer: 2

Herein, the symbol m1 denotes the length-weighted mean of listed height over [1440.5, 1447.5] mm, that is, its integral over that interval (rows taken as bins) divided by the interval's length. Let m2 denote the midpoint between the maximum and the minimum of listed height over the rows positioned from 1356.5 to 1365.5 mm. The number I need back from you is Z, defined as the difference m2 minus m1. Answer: -2.1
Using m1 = 47.7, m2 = 45.7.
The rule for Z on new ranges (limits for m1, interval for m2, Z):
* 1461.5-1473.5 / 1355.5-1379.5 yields -2.9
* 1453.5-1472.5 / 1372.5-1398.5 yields -2.1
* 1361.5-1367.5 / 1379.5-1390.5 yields 0.7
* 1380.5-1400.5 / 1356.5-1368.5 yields -0.3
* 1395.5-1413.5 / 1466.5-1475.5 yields 0.4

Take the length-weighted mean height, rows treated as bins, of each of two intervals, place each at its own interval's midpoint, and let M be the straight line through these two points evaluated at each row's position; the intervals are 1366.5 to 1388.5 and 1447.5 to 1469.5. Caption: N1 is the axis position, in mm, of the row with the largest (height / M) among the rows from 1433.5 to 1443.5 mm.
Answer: 1440.0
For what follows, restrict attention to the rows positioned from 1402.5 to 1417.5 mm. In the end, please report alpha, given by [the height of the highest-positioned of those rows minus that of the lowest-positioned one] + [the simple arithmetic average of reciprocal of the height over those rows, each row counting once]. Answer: 3.4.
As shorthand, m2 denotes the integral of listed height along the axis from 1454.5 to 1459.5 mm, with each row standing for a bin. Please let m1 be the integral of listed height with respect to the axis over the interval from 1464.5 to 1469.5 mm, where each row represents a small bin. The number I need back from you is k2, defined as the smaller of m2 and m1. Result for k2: 236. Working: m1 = 243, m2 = 236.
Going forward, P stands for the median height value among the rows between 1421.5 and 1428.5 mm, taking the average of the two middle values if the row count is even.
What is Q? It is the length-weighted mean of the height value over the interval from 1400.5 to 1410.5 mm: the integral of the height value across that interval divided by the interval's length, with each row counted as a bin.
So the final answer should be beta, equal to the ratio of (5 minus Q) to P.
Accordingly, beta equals -0.86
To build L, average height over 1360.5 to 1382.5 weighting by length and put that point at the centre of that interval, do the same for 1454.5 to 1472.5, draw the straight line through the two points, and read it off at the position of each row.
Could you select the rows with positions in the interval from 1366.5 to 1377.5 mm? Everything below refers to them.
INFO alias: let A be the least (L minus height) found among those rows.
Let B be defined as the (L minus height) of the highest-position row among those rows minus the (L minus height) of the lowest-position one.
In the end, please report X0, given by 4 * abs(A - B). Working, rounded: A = -2.5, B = -2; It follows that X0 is 4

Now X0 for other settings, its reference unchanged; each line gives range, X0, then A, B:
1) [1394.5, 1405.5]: 8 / -3.5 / -1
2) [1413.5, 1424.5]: 35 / -6.5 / 2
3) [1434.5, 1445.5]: 25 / -3.6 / 3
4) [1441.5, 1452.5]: 16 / -3.6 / 0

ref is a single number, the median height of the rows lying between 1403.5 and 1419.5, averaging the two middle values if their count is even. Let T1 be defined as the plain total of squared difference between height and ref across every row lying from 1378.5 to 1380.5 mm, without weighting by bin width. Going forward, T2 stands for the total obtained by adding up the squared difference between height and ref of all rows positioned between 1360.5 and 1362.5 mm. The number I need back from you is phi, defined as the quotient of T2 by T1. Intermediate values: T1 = 27.7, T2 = 24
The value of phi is 0.9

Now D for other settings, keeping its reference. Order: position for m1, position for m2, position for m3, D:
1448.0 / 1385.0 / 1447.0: -2.2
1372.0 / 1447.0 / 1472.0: -0.8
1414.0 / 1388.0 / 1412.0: 0.7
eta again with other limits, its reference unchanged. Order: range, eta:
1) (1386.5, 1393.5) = 0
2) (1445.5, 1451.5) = -3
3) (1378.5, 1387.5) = 0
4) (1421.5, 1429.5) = -4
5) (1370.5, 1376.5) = -1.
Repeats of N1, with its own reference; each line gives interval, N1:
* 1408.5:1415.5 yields 1409.0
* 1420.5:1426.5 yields 1422.0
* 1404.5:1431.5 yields 1416.0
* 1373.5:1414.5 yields 1409.0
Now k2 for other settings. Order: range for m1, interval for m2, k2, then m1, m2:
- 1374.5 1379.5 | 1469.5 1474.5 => 231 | 231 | 238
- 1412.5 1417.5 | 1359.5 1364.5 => 226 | 253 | 226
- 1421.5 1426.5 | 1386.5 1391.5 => 228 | 248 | 228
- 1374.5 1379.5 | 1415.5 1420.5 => 231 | 231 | 253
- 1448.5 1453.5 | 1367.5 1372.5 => 225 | 248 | 225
